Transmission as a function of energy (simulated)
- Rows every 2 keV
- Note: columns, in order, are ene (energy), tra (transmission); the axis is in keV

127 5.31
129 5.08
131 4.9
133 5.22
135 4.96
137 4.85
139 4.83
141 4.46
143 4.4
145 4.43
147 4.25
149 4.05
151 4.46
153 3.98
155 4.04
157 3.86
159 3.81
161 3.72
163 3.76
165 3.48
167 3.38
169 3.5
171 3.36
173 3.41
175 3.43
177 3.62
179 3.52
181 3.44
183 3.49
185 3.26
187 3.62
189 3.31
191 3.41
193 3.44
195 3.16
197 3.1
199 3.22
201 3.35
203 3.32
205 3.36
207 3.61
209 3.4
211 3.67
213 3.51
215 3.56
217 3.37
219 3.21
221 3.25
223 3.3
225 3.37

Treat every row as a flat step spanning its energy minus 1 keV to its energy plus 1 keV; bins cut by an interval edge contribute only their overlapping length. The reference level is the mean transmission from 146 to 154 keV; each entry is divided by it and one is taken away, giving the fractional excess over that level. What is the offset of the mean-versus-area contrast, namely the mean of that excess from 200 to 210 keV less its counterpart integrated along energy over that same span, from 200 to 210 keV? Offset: 1.67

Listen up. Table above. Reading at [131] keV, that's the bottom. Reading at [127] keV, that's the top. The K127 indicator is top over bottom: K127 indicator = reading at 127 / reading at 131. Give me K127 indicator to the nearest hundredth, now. 1.08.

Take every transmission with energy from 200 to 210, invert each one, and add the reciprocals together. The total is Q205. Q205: 1.47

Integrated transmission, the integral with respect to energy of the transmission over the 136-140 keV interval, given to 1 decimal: 19.4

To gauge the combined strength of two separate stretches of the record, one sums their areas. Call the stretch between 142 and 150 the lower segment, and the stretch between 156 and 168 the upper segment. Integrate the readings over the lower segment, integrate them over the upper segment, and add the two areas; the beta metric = 78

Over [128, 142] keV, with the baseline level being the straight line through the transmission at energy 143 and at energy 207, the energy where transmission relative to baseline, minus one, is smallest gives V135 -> 141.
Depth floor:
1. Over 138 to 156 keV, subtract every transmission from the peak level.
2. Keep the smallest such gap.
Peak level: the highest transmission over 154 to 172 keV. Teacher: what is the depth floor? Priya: -0.79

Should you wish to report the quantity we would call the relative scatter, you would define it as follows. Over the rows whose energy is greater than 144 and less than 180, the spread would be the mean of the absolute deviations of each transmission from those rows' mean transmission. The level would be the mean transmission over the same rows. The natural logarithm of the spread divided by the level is -2.6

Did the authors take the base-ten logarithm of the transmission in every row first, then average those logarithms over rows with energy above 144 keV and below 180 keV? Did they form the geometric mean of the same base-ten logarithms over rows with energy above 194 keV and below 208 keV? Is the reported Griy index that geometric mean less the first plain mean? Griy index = -0.058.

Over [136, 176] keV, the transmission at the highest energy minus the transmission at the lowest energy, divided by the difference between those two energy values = -0.037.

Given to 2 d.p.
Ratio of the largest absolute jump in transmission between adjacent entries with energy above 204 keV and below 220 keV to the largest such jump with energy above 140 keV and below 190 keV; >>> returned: 0.56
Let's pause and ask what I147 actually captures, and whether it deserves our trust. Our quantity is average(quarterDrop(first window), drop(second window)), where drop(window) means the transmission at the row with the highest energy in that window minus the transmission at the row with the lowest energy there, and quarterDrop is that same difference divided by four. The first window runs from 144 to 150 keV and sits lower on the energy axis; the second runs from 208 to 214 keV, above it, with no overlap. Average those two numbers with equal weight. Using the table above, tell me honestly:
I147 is 0.01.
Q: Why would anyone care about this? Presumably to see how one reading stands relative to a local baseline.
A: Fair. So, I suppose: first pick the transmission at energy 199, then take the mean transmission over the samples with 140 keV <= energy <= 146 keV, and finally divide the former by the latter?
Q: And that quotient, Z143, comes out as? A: 0.73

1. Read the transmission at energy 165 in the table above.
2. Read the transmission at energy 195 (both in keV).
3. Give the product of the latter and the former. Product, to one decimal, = 11.0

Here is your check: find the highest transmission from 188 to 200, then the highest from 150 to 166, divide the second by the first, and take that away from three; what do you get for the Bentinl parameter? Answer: 1.70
